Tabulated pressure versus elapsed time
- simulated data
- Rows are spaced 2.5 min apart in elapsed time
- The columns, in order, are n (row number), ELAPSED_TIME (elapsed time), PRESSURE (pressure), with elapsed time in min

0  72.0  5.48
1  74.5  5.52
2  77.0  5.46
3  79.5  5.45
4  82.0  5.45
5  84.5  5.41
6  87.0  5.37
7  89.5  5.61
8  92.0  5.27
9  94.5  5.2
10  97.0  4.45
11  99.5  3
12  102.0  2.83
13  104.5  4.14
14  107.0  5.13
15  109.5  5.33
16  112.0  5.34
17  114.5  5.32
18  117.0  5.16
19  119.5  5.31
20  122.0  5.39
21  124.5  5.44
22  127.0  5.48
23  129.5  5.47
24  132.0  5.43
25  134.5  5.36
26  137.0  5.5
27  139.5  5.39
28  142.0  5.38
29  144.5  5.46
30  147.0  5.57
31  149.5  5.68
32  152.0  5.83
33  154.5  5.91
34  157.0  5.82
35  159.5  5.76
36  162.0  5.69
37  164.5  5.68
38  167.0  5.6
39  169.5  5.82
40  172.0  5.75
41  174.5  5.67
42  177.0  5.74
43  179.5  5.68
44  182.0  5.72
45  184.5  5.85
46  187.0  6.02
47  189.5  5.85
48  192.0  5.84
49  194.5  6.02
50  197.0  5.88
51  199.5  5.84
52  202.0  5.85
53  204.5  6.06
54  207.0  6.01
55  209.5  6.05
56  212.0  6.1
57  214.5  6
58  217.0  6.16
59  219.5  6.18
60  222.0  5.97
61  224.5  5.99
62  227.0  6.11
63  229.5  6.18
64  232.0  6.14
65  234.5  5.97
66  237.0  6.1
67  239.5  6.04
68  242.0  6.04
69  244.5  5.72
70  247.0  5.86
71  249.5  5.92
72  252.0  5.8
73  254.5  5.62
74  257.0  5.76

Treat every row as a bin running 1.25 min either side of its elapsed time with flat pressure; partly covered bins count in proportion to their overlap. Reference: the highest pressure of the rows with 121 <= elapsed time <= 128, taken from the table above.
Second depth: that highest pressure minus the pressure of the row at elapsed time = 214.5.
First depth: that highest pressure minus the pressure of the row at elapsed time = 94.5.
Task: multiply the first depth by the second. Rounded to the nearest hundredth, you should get -0.15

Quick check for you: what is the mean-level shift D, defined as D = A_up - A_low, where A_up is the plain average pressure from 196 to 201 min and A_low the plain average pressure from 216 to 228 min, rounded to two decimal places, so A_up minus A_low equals -0.22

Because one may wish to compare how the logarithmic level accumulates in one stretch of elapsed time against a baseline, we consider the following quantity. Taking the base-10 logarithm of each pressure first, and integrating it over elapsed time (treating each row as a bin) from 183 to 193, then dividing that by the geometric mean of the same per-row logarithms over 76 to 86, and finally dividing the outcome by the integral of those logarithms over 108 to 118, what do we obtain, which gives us 1.447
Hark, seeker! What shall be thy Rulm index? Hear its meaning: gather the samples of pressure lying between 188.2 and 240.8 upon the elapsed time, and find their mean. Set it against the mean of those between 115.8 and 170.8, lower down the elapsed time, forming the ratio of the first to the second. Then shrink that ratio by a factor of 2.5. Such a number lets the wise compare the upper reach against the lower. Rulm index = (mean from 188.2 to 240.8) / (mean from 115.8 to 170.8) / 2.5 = 0.433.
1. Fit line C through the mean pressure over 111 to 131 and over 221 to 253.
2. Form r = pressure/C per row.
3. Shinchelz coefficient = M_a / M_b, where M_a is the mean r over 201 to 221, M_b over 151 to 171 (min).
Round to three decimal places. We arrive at 1.002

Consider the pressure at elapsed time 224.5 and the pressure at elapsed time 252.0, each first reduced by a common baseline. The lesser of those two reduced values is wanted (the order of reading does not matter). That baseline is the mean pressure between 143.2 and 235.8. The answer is -0.1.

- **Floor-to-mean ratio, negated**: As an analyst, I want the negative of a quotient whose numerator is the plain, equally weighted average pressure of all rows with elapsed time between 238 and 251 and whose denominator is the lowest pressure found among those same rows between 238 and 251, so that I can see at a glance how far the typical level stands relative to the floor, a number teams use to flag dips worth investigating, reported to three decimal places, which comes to -1.034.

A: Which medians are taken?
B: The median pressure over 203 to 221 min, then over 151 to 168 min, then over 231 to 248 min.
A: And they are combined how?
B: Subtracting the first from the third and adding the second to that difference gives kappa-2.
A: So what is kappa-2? 5.7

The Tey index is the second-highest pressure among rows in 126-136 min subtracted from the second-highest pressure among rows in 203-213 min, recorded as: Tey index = 0.59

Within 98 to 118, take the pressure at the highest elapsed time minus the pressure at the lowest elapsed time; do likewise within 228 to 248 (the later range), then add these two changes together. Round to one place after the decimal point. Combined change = 1.8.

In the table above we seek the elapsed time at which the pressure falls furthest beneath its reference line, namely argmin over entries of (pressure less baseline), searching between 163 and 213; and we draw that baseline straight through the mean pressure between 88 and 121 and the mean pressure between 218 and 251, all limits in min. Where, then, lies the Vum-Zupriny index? 202.0 min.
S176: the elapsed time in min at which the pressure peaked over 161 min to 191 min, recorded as 187.0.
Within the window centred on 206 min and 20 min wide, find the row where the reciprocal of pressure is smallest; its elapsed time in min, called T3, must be 212.0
